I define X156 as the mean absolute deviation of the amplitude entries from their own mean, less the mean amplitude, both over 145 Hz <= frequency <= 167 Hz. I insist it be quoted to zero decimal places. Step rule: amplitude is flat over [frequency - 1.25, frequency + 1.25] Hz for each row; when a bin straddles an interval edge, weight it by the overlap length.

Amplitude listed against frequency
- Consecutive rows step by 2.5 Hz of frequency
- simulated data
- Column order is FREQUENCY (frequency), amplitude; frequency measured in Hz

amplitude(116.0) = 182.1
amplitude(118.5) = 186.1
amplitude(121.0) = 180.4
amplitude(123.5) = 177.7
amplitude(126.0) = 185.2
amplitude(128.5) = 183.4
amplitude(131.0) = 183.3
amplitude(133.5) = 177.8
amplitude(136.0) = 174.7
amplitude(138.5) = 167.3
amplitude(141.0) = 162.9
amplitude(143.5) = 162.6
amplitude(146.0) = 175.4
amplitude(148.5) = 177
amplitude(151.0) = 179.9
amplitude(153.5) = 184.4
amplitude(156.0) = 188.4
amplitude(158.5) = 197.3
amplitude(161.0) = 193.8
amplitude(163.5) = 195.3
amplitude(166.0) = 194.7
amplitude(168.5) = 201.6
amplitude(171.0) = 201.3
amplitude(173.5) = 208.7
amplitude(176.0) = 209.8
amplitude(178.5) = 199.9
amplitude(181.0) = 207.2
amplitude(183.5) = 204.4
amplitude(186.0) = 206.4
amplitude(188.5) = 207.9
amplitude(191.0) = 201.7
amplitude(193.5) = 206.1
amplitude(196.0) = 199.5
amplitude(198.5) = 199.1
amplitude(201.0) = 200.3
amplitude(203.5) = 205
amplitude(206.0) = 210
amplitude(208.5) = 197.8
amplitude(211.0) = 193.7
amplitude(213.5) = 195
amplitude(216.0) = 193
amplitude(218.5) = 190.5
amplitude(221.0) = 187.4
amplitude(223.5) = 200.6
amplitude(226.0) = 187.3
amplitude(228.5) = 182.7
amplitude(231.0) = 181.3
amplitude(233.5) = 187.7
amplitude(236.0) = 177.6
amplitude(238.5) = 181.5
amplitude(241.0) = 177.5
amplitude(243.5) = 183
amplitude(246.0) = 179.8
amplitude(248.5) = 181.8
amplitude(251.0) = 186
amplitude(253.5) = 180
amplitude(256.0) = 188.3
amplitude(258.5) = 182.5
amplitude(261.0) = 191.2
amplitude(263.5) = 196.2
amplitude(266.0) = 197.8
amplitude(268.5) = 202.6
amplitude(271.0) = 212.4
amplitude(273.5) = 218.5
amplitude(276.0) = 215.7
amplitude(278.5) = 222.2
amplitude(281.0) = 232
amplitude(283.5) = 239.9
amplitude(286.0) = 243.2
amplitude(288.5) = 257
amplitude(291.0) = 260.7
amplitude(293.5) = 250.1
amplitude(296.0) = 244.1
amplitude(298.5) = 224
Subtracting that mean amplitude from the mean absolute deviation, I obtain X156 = -180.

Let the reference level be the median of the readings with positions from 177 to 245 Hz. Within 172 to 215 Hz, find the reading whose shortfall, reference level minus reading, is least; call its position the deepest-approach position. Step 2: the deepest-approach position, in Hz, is 206.0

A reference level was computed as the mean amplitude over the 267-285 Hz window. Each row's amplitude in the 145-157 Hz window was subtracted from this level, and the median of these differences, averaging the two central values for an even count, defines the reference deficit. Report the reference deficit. 41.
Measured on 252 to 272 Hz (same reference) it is 27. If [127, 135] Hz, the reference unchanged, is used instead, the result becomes 37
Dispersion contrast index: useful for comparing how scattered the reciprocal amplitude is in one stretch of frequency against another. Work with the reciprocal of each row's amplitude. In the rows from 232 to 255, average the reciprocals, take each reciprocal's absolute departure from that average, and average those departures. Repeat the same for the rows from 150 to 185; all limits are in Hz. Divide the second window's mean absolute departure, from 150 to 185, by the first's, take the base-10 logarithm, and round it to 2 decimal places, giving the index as 0.36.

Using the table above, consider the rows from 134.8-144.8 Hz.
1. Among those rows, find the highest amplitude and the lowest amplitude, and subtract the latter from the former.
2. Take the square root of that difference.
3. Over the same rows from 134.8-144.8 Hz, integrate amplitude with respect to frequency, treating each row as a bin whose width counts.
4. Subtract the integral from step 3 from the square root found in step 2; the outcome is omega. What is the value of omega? -1665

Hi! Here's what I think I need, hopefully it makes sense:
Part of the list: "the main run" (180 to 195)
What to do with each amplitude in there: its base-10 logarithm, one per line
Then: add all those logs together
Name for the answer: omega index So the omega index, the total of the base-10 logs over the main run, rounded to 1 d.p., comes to 13.9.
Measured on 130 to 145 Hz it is 13.4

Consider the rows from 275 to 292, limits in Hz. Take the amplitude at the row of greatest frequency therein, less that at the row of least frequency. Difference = 45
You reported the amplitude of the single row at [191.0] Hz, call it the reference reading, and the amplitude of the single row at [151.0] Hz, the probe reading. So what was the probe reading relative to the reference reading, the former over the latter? 0.89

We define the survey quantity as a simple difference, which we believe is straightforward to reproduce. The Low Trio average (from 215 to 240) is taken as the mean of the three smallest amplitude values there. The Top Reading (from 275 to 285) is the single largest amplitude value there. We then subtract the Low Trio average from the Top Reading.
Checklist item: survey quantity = 60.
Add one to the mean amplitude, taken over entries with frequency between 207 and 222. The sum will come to 194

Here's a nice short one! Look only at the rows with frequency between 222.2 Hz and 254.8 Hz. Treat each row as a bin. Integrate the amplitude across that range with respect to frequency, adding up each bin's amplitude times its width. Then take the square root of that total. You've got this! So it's 77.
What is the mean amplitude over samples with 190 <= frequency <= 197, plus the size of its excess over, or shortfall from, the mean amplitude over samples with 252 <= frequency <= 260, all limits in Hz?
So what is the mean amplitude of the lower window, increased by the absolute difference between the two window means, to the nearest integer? 221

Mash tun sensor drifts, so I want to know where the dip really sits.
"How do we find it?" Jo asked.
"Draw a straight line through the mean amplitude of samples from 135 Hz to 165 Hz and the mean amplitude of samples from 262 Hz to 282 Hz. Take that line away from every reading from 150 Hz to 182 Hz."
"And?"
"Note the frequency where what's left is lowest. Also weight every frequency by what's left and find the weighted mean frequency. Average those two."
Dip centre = 160.5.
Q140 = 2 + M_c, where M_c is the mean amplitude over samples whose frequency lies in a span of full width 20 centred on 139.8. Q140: 175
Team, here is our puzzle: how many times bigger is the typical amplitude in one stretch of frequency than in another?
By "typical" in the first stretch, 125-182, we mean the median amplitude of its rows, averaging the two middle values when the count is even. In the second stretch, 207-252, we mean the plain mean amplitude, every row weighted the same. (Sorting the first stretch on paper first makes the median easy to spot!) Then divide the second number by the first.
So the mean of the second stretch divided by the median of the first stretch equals 1.01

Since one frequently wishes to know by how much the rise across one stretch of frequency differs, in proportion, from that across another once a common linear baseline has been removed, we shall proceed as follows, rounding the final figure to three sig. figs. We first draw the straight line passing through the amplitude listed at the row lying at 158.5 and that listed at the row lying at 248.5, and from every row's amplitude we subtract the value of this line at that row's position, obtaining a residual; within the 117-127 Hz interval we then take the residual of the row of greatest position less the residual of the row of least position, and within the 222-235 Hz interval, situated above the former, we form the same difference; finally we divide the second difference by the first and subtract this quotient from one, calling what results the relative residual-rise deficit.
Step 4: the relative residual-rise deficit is 29.5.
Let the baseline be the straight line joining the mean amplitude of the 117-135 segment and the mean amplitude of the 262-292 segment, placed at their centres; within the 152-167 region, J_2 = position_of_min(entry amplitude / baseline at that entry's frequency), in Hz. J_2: 153.5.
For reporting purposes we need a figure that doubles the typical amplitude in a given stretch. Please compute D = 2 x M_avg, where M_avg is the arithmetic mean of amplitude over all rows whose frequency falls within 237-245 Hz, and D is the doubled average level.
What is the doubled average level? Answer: 361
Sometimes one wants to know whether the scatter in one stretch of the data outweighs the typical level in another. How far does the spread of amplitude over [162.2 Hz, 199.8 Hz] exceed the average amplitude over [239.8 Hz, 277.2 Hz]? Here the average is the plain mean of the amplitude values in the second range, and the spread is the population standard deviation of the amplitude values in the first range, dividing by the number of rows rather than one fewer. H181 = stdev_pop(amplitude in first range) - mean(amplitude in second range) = -188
